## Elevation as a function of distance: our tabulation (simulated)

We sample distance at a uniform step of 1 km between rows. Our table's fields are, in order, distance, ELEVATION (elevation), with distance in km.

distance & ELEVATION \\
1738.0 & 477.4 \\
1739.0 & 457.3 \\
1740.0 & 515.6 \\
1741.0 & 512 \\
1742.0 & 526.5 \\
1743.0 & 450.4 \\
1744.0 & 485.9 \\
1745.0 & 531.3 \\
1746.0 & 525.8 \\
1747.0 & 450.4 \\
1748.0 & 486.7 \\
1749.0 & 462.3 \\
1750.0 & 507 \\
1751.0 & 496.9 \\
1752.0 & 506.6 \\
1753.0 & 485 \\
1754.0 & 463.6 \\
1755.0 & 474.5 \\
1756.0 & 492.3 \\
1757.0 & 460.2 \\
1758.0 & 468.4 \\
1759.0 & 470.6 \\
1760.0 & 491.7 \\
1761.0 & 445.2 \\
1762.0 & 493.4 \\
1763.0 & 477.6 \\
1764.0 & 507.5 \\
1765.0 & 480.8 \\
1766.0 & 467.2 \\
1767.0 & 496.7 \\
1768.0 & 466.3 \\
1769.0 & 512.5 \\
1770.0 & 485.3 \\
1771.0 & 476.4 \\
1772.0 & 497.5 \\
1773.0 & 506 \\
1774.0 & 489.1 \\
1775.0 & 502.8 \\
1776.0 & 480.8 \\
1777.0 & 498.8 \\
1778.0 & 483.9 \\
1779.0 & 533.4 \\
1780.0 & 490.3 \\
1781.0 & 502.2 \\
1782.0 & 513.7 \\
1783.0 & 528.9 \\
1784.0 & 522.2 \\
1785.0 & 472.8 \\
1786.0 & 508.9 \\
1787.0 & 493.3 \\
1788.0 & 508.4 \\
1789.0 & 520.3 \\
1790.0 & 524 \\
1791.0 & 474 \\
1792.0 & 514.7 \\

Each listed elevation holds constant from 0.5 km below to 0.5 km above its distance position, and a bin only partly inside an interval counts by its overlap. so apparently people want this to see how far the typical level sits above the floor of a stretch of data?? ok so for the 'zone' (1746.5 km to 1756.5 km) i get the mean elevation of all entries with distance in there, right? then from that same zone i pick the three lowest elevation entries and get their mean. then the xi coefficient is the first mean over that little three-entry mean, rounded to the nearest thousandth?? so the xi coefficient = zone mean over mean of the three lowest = 1.052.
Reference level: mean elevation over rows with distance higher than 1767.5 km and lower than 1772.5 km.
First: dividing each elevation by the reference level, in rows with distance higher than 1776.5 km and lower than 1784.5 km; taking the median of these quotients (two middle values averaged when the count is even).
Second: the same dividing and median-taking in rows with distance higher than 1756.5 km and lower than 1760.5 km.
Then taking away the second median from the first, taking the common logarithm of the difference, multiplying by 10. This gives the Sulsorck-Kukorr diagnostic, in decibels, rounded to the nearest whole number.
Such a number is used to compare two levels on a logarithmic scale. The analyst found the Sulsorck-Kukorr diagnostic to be -11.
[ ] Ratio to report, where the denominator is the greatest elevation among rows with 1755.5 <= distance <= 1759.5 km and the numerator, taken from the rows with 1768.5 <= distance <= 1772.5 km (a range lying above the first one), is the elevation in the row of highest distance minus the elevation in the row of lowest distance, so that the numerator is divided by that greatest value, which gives -0.030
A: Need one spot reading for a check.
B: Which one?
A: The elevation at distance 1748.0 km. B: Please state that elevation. 486.7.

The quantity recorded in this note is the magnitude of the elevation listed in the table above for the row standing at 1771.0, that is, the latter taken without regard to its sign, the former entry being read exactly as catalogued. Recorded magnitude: 476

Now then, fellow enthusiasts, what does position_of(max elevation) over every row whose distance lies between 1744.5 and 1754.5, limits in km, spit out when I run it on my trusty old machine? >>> 1745.0 km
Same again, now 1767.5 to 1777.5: 1769.0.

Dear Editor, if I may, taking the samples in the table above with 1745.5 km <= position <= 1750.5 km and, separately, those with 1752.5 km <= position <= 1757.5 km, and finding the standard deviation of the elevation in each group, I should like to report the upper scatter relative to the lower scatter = 0.44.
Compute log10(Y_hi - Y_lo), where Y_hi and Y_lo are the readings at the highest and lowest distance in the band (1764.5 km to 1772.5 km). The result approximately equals 1.22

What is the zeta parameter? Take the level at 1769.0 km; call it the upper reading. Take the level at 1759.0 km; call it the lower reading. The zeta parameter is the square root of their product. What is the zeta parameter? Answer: 491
